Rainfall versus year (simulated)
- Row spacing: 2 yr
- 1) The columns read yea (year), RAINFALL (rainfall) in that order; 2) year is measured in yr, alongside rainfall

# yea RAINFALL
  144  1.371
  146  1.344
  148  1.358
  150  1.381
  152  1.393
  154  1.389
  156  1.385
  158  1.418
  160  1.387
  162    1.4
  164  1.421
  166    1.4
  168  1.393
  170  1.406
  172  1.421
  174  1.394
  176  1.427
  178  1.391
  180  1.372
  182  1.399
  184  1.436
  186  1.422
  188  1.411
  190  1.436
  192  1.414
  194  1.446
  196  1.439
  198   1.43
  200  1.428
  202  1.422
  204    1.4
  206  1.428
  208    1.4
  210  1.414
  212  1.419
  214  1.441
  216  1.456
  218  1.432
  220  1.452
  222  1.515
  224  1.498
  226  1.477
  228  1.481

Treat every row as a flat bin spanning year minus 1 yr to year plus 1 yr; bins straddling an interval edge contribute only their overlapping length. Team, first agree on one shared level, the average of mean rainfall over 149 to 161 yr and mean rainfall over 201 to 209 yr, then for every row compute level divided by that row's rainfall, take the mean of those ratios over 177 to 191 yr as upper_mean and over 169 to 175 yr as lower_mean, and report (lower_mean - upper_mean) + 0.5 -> 0.502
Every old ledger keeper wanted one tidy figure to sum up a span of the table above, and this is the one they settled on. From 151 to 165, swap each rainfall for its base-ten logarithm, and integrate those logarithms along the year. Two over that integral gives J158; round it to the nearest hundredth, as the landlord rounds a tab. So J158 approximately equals 0.98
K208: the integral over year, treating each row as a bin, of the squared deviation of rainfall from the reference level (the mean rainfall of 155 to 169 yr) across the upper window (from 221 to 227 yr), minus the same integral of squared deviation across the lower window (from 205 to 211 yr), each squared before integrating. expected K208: 0.055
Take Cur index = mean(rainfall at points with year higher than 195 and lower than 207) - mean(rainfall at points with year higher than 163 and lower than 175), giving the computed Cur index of 0.019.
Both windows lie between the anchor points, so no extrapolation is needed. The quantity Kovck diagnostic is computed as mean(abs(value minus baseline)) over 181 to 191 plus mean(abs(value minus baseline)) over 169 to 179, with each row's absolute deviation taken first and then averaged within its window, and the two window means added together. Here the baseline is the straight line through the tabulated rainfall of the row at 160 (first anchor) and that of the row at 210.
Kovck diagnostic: 0.0355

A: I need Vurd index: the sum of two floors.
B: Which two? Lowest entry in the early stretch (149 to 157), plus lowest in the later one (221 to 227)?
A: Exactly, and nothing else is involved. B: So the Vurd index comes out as 2.86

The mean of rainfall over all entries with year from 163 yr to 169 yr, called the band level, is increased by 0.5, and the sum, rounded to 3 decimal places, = 1.905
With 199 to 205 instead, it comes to 1.917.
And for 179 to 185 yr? 1.902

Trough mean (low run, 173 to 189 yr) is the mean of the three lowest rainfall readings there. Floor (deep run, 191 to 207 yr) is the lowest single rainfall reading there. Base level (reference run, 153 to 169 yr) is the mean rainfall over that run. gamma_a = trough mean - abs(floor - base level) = 1.38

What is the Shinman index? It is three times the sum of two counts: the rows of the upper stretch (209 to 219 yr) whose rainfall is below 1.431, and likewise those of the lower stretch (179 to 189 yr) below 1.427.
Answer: 18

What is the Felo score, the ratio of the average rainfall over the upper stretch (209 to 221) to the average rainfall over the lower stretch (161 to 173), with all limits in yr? 1.02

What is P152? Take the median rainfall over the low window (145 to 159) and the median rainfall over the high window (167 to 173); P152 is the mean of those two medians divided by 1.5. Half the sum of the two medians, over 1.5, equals 0.930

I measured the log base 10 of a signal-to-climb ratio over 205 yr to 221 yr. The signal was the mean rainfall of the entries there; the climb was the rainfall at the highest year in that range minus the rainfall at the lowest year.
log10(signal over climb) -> 1.8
